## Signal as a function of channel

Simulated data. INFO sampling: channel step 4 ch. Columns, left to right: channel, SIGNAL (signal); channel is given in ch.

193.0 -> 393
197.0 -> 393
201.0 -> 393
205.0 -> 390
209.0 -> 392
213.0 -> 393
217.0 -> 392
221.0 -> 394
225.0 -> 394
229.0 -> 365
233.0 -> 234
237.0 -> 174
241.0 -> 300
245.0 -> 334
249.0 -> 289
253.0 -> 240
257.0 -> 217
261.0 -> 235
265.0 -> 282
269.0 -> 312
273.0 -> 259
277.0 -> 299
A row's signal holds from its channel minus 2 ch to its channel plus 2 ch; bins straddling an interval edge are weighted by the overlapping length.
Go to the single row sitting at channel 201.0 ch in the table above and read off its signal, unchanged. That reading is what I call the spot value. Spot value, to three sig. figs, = 393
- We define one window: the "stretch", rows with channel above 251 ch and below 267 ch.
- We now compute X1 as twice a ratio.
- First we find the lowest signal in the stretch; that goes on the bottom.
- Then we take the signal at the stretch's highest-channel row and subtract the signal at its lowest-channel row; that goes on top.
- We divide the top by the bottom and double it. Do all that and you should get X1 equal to 0.4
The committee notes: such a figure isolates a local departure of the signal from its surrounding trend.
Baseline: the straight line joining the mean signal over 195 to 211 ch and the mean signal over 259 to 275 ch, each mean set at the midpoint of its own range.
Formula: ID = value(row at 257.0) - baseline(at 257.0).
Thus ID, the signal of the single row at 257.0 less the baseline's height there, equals -74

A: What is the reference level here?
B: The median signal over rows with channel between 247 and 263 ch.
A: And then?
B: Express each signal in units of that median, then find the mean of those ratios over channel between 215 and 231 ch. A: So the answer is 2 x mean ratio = 3.25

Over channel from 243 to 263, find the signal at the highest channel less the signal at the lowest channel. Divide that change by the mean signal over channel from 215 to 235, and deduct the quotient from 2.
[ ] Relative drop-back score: 2.3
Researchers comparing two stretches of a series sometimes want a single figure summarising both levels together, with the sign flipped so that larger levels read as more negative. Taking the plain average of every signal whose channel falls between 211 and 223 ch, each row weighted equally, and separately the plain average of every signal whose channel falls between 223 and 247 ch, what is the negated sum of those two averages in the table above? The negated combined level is -693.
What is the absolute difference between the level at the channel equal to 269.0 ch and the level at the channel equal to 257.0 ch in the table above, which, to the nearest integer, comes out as 95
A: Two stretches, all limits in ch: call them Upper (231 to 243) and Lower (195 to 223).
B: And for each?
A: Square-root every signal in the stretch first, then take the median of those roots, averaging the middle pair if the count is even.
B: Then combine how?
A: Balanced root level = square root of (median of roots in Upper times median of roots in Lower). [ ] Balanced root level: 17.4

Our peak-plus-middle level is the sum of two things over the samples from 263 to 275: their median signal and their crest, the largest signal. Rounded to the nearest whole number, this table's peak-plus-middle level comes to 594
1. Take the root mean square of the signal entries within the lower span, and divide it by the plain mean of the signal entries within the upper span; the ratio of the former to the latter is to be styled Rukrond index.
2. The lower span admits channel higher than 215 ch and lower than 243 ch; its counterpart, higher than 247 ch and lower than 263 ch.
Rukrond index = 1.4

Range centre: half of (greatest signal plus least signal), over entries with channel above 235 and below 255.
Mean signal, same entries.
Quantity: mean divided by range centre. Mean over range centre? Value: 1.05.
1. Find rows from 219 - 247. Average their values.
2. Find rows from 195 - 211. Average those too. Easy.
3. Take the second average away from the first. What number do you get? -78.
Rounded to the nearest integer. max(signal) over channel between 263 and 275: 312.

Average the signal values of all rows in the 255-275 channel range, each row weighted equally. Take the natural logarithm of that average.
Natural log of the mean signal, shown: 5.56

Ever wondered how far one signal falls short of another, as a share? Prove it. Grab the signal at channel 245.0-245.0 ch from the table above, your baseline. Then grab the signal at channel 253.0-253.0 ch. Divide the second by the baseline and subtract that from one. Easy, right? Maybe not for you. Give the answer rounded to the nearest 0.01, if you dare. 0.28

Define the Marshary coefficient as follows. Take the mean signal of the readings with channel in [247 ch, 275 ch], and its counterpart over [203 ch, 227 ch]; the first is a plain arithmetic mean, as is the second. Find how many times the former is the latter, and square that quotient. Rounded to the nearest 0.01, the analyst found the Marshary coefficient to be 0.45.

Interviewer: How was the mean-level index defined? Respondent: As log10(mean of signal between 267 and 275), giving 2.46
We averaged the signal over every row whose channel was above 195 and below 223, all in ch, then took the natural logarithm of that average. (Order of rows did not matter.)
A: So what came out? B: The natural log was 5.97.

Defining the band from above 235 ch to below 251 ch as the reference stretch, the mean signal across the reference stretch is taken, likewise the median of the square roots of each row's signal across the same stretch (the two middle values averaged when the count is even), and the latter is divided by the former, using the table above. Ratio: 0.063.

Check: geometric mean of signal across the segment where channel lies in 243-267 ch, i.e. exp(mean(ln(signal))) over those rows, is 263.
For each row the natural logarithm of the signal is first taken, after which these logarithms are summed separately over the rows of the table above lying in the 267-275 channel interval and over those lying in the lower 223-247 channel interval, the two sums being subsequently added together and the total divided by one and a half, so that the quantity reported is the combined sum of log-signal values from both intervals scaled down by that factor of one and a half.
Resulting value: 30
